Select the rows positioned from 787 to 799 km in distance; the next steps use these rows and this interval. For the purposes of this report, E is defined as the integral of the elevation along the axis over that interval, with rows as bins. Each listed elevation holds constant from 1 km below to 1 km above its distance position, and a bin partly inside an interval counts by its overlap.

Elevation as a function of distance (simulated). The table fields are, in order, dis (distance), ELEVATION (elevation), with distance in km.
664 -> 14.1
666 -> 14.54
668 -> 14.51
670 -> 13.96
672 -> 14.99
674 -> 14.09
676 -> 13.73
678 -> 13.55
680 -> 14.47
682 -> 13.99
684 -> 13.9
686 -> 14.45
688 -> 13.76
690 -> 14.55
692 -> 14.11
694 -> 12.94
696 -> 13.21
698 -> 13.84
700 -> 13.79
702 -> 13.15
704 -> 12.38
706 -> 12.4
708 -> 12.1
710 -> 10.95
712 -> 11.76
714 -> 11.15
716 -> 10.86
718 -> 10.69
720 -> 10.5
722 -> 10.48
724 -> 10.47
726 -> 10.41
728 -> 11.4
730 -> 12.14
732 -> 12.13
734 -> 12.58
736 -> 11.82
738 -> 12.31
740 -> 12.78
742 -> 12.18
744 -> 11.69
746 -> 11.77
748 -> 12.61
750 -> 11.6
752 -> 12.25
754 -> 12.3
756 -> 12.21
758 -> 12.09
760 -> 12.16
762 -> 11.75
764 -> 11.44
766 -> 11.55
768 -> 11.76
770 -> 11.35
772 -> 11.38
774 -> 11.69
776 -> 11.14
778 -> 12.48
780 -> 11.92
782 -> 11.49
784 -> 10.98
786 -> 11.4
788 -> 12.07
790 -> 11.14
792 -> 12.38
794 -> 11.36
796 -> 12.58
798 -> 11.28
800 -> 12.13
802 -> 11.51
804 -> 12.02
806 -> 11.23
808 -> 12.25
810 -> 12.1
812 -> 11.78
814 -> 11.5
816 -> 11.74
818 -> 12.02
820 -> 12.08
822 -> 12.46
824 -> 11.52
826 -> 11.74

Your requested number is 142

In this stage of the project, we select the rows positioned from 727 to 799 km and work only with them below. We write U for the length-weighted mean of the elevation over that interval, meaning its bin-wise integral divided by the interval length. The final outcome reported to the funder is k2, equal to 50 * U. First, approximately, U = 11.9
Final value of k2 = 593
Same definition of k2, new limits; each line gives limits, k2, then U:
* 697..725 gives 588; 11.8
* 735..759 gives 607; 12.1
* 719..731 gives 545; 10.9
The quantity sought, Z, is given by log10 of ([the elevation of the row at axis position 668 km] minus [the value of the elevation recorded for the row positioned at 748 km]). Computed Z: 0.28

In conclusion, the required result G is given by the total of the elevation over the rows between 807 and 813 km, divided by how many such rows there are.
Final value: 12.0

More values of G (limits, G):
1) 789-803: 11.8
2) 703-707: 12.4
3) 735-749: 12.2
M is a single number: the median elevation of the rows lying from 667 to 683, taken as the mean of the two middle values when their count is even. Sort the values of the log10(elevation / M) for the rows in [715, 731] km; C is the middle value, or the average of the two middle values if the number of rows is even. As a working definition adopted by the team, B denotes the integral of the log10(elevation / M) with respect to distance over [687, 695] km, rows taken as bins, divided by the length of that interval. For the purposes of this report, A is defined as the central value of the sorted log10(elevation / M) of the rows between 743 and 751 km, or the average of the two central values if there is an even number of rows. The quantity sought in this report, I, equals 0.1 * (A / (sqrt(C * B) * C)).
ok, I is 2.24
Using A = -0.078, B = -0.007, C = -0.122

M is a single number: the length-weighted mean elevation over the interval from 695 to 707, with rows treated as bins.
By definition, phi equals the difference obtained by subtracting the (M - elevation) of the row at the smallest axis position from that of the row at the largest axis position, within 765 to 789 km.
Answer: -0.5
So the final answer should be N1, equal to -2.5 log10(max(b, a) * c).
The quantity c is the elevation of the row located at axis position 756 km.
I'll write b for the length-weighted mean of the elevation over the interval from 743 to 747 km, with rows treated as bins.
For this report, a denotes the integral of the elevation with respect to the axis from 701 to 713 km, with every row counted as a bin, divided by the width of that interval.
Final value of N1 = -5.43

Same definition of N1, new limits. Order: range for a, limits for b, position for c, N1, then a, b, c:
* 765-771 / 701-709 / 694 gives -5.52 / 11.6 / 12.5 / 12.94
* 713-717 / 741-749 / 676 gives -5.55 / 11.0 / 12.1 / 13.73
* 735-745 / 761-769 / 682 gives -5.58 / 12.2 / 11.6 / 13.99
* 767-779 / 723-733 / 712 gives -5.34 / 11.6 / 11.3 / 11.76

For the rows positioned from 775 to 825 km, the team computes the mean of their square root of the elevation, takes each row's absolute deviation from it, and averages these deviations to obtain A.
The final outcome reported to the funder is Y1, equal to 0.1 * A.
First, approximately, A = 0.059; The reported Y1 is 0.0059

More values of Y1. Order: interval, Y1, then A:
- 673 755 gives 0.0145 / 0.145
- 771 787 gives 0.0052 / 0.052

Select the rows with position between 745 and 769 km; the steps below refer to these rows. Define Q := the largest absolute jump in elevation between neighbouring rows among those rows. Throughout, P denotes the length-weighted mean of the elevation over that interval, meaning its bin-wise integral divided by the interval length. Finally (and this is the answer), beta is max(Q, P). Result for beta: 12.0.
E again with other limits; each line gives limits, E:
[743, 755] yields 144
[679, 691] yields 170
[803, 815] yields 142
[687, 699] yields 165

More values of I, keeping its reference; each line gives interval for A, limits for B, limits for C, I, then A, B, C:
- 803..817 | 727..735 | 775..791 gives 1.12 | -0.076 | -0.066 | -0.089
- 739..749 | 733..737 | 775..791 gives 0.94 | -0.062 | -0.061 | -0.089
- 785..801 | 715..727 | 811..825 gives 1.06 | -0.078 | -0.123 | -0.076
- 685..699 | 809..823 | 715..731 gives 0.06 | -0.006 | -0.070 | -0.122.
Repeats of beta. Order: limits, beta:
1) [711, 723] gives 10.9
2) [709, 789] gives 11.6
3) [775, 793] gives 11.7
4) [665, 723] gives 13.1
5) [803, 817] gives 11.8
